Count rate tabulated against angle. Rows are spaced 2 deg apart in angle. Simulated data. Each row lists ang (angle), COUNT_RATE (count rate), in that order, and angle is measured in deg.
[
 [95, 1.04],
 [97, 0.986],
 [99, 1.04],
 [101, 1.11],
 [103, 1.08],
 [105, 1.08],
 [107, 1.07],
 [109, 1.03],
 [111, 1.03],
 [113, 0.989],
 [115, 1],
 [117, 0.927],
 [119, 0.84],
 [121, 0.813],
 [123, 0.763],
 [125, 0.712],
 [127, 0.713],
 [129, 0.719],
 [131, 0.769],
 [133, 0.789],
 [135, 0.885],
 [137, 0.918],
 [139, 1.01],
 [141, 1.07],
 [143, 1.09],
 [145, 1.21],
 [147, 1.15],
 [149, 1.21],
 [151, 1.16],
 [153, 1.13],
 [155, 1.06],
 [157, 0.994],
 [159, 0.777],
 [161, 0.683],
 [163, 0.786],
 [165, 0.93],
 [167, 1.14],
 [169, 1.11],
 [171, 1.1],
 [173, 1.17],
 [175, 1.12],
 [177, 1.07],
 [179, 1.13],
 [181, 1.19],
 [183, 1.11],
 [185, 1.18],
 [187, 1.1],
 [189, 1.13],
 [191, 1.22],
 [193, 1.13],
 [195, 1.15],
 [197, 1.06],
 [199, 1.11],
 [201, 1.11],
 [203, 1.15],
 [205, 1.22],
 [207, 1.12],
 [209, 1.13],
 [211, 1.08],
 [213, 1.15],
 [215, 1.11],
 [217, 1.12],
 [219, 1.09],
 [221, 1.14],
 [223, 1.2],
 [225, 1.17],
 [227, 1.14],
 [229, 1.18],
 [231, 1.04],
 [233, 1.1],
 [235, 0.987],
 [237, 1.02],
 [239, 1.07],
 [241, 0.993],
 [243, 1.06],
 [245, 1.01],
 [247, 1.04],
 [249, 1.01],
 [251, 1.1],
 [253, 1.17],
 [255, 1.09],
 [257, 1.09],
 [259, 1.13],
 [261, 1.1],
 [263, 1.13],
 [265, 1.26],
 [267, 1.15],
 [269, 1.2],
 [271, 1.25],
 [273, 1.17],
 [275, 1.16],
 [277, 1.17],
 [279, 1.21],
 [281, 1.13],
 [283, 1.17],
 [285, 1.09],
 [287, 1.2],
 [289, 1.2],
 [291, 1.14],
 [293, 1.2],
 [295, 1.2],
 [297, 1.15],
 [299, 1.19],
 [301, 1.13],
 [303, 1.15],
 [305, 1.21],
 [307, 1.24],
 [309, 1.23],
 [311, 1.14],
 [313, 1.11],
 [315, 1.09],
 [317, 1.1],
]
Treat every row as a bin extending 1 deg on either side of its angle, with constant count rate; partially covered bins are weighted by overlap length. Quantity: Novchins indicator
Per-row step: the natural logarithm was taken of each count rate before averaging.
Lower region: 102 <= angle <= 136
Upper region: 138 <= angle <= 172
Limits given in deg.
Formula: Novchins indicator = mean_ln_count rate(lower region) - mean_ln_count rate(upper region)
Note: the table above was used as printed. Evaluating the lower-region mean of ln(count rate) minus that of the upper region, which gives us -0.15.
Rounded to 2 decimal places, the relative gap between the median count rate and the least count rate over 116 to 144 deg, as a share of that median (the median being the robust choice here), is 0.14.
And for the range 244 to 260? 0.07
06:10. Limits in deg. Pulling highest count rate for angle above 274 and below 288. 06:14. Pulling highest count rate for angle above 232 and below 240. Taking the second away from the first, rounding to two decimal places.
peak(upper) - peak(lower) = 0.11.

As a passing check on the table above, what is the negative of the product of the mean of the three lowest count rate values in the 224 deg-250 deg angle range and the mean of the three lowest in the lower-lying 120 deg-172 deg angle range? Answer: -0.70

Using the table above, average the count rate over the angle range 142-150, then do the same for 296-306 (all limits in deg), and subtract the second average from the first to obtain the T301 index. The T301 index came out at -0.001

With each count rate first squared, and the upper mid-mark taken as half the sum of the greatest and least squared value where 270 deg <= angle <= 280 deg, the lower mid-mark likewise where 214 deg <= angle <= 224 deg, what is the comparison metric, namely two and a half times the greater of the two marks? 3.64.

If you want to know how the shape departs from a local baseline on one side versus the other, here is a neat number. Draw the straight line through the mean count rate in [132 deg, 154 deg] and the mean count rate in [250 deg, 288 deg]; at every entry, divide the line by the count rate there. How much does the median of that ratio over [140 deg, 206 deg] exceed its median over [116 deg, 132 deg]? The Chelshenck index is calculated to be -0.39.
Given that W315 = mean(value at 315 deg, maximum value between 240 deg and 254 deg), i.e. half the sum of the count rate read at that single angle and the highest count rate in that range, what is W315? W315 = 1.13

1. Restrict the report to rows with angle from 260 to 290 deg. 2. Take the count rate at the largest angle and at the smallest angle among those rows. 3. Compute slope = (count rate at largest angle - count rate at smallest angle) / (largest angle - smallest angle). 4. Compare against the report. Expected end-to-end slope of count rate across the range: 0.0036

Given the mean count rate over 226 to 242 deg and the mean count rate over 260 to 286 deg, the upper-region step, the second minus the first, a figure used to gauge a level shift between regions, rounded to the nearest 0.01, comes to 0.10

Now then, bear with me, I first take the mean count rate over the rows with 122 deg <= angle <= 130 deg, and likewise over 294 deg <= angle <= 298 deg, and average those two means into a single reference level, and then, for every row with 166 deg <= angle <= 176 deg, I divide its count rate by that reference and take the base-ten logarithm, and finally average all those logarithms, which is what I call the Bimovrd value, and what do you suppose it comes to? 0.07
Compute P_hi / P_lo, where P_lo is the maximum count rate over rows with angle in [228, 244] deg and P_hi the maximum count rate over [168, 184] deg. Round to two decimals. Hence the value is 1.01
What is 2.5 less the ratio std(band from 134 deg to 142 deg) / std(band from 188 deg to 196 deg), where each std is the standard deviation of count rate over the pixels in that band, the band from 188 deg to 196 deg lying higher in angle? 0.5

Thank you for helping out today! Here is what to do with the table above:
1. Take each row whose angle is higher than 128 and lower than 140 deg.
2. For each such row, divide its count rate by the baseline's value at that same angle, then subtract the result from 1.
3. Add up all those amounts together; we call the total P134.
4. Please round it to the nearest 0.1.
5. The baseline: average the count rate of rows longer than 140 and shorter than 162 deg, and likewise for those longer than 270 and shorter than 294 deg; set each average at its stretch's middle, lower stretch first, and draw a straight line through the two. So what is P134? 1.1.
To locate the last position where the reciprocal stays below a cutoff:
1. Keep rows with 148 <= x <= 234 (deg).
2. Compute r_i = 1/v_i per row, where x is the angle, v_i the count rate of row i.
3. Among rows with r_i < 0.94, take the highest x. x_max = 233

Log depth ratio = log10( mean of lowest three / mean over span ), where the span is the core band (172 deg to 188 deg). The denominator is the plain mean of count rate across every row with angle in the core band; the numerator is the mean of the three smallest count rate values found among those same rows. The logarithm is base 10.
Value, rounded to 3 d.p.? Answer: -0.016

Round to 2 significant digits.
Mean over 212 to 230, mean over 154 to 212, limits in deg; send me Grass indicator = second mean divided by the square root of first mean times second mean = 0.97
